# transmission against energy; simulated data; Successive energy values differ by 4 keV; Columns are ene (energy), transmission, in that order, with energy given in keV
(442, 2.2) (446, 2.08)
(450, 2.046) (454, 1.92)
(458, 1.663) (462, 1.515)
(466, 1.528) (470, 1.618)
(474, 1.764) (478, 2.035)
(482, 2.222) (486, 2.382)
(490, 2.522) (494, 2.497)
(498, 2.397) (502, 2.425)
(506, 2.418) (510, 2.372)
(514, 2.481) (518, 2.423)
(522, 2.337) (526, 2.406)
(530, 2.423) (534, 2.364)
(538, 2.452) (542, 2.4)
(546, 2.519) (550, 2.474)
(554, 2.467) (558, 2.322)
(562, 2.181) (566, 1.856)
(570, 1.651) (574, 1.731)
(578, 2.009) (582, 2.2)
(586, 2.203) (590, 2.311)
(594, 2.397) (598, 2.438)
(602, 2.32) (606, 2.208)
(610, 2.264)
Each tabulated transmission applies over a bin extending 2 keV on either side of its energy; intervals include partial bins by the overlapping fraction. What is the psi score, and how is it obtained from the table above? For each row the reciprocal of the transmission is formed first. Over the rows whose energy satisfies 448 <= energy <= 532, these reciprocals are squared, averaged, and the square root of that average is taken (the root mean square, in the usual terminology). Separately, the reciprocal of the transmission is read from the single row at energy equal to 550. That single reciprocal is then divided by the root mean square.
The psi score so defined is 0.83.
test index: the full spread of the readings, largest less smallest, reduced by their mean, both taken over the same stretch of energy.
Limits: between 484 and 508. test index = -2.3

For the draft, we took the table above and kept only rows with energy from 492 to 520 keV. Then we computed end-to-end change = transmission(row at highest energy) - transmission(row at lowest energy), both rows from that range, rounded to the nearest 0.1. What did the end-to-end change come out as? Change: -0.1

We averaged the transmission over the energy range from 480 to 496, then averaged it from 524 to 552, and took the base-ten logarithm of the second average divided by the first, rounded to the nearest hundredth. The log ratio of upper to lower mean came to 0.01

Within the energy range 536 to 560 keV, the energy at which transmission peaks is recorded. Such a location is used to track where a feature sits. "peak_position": 546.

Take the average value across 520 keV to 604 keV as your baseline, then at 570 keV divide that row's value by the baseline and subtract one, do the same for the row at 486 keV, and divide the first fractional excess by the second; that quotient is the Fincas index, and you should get -5.0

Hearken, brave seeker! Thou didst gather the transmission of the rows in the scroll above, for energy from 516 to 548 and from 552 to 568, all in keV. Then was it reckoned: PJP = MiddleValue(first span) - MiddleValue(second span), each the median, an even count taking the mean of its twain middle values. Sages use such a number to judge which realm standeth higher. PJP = 0.2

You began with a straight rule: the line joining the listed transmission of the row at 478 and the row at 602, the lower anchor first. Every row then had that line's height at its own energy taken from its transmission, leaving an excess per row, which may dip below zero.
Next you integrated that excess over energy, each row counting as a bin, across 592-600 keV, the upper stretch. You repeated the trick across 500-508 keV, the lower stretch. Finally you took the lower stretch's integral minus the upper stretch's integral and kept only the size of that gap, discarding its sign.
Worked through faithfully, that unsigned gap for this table 1.7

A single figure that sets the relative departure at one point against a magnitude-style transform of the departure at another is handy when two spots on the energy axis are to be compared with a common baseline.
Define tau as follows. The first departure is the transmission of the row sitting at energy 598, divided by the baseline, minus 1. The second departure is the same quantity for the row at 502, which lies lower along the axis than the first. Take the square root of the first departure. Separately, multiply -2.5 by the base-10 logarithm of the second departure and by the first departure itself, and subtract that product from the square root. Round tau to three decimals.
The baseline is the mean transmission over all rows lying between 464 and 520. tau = 0.059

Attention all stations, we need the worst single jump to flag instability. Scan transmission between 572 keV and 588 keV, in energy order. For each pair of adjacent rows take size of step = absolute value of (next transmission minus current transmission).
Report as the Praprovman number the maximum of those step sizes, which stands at 0.28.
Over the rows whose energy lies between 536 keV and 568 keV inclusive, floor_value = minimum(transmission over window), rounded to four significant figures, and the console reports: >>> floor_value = 1.856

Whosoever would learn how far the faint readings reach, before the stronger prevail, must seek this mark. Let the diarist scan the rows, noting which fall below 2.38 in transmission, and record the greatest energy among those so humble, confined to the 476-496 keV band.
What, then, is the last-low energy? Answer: 482 keV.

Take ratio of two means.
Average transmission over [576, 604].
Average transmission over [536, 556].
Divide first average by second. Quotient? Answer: 0.92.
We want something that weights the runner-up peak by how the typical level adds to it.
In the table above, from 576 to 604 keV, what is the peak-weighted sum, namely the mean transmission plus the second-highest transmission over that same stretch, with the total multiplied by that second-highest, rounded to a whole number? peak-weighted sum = 11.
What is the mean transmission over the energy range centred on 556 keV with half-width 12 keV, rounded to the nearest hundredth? 2.30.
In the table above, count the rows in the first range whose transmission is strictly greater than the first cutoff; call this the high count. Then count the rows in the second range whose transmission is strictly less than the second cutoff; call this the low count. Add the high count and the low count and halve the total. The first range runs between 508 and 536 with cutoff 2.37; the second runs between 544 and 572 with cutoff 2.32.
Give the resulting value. 4.0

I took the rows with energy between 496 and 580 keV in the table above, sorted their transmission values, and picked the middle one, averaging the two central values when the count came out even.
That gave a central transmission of 2.40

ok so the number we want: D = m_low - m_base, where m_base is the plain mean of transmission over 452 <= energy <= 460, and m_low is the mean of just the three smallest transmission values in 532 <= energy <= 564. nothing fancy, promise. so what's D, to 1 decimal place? 0.5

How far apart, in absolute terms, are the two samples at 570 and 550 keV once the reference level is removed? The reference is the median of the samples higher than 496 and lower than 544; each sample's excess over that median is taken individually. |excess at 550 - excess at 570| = 0.8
